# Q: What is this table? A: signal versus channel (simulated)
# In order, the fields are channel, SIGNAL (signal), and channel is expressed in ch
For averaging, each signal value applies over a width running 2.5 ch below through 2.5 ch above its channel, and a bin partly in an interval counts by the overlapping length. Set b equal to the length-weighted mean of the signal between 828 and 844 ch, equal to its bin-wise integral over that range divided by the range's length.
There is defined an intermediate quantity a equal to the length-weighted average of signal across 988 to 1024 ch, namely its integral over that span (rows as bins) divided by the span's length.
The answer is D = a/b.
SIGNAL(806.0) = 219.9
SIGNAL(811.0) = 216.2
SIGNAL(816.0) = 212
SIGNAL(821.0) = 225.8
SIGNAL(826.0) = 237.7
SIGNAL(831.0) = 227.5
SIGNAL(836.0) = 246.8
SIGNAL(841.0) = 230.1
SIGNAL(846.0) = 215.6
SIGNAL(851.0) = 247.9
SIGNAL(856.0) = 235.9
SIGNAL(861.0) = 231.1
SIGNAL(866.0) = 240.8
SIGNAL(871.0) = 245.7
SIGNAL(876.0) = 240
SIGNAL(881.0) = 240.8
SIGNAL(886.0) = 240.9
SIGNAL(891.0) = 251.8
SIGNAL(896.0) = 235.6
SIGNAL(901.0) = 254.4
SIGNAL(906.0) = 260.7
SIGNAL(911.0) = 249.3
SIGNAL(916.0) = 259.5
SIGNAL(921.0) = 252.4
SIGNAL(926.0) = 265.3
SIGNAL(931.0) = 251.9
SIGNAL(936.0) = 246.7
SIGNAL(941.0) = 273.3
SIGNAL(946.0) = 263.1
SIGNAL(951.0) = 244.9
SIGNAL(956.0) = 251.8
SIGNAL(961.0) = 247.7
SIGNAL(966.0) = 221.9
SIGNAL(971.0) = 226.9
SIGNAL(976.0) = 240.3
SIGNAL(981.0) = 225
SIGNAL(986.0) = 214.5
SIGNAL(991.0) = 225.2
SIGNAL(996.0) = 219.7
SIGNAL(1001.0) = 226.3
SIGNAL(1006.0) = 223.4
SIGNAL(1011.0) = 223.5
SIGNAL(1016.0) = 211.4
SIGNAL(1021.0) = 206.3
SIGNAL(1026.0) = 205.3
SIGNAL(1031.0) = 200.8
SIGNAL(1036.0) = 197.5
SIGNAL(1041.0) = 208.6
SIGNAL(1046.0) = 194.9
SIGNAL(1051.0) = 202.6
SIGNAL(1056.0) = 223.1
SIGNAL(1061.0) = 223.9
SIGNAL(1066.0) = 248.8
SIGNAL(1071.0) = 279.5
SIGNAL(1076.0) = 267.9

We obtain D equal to 0.94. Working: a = 219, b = 234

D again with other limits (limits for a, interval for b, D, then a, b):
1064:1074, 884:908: 1.07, 265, 249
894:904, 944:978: 1.02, 246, 242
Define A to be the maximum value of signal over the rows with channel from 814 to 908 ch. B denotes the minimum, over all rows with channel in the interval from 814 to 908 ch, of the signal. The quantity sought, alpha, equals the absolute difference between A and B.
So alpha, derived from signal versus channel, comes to 49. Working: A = 260.7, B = 212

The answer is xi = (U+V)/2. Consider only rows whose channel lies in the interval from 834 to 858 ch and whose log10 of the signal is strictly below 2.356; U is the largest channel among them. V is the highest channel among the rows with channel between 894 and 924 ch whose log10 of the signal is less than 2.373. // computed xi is 871.0 ch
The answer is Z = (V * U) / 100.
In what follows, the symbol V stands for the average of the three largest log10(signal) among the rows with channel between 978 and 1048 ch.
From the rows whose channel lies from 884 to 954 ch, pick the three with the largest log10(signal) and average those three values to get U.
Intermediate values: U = 2.427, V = 2.35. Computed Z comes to 0.0571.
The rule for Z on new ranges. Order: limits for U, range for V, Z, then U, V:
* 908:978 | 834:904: 0.0583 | 2.427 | 2.40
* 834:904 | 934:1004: 0.0581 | 2.400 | 2.42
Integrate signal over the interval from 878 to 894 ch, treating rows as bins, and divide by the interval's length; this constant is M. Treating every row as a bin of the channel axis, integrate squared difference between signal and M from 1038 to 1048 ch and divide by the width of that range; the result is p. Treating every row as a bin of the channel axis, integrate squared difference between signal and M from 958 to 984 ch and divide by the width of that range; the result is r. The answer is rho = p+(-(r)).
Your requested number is 1582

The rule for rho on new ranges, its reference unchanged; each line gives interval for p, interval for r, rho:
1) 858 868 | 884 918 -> -20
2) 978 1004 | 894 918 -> 347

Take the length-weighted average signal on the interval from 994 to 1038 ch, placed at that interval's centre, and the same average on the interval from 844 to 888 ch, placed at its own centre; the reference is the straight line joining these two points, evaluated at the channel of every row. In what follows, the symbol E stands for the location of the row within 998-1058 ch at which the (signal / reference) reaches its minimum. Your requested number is 1046.0 ch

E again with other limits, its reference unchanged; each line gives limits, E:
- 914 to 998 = 986.0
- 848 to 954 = 861.0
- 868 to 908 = 896.0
